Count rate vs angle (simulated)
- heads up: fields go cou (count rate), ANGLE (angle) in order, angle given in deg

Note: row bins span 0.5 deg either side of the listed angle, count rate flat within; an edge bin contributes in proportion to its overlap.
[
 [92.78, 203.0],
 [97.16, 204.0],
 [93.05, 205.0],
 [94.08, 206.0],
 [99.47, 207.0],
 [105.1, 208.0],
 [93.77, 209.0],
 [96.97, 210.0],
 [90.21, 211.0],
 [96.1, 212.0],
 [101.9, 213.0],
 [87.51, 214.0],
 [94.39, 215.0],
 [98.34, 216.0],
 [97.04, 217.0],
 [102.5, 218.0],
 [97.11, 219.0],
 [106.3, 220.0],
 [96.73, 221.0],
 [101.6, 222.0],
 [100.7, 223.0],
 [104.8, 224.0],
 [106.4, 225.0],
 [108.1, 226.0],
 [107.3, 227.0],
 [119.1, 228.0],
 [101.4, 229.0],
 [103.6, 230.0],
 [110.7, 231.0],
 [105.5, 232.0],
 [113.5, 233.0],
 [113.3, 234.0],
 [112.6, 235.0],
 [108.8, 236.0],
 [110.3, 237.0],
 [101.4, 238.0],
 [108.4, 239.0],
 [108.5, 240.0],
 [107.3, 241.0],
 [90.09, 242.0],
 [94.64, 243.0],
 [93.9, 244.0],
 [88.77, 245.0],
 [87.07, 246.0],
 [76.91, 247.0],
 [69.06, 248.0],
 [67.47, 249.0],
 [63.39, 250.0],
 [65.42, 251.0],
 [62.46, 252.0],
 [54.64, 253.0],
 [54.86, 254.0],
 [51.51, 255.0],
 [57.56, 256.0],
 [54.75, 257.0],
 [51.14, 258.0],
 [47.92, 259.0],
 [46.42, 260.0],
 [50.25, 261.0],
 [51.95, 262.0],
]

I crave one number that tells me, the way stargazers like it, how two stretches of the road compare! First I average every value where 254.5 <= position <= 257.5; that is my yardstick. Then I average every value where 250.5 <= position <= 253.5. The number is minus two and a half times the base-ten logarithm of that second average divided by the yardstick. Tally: -0.12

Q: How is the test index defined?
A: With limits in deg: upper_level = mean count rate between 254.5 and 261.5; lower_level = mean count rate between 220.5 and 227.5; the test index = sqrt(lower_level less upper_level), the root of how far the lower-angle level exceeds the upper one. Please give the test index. 7.2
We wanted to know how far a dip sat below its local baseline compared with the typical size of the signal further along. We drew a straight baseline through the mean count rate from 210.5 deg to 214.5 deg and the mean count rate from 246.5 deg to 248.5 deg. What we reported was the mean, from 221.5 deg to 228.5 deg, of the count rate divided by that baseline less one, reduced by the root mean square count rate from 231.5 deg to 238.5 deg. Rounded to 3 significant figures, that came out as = -109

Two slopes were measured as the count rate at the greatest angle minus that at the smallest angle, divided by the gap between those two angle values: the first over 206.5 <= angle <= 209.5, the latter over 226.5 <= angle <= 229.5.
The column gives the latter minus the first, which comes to 0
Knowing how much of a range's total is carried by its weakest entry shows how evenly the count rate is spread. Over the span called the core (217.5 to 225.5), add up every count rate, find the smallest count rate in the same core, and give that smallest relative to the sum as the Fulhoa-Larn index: 0.1185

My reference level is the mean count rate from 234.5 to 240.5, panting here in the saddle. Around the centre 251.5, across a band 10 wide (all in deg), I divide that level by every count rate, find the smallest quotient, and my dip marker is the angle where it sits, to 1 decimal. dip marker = 247.0 deg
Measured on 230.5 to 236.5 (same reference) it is 233.0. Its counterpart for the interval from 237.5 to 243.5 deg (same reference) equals 240.0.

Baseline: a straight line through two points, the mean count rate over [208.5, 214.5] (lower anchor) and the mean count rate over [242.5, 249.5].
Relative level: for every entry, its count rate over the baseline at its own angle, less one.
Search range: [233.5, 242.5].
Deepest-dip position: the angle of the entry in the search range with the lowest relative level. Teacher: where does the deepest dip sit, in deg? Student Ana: 242.0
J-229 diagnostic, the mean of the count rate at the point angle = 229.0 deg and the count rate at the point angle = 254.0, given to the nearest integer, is 78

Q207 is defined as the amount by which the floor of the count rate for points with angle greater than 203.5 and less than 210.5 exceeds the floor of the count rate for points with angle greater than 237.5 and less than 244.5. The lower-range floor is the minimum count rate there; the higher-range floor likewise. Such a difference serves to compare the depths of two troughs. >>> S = 3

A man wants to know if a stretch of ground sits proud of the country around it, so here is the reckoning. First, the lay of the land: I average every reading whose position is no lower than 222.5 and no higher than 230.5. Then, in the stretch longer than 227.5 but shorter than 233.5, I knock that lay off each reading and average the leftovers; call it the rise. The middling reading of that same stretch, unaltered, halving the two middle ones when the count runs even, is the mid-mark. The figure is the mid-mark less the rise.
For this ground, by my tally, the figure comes 106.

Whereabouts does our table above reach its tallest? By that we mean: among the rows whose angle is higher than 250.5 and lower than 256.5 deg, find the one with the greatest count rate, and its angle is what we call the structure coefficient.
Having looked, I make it 251.0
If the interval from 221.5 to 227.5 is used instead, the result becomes 226.0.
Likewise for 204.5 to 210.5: 208.0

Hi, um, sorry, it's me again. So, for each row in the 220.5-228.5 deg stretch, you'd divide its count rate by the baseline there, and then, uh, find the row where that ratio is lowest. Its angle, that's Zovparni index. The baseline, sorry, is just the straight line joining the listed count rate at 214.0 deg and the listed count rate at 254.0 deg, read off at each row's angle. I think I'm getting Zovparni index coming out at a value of 221.0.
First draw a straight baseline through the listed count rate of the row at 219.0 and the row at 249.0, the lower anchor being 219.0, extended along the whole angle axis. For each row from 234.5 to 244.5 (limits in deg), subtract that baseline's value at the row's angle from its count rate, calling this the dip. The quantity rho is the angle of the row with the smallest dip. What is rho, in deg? 242.0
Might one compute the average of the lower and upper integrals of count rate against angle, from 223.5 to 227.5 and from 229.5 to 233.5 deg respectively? 430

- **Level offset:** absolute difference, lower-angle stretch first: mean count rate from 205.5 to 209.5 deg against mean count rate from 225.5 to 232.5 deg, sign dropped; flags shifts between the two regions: 10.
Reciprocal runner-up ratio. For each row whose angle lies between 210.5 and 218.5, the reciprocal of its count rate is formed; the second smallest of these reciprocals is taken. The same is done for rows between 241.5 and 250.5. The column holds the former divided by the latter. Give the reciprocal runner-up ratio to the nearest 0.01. 0.92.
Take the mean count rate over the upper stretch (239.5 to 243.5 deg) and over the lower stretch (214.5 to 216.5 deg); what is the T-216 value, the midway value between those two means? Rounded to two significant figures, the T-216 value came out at 98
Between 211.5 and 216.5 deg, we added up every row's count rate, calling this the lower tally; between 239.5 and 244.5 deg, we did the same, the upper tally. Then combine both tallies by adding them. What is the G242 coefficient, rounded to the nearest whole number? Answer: 973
